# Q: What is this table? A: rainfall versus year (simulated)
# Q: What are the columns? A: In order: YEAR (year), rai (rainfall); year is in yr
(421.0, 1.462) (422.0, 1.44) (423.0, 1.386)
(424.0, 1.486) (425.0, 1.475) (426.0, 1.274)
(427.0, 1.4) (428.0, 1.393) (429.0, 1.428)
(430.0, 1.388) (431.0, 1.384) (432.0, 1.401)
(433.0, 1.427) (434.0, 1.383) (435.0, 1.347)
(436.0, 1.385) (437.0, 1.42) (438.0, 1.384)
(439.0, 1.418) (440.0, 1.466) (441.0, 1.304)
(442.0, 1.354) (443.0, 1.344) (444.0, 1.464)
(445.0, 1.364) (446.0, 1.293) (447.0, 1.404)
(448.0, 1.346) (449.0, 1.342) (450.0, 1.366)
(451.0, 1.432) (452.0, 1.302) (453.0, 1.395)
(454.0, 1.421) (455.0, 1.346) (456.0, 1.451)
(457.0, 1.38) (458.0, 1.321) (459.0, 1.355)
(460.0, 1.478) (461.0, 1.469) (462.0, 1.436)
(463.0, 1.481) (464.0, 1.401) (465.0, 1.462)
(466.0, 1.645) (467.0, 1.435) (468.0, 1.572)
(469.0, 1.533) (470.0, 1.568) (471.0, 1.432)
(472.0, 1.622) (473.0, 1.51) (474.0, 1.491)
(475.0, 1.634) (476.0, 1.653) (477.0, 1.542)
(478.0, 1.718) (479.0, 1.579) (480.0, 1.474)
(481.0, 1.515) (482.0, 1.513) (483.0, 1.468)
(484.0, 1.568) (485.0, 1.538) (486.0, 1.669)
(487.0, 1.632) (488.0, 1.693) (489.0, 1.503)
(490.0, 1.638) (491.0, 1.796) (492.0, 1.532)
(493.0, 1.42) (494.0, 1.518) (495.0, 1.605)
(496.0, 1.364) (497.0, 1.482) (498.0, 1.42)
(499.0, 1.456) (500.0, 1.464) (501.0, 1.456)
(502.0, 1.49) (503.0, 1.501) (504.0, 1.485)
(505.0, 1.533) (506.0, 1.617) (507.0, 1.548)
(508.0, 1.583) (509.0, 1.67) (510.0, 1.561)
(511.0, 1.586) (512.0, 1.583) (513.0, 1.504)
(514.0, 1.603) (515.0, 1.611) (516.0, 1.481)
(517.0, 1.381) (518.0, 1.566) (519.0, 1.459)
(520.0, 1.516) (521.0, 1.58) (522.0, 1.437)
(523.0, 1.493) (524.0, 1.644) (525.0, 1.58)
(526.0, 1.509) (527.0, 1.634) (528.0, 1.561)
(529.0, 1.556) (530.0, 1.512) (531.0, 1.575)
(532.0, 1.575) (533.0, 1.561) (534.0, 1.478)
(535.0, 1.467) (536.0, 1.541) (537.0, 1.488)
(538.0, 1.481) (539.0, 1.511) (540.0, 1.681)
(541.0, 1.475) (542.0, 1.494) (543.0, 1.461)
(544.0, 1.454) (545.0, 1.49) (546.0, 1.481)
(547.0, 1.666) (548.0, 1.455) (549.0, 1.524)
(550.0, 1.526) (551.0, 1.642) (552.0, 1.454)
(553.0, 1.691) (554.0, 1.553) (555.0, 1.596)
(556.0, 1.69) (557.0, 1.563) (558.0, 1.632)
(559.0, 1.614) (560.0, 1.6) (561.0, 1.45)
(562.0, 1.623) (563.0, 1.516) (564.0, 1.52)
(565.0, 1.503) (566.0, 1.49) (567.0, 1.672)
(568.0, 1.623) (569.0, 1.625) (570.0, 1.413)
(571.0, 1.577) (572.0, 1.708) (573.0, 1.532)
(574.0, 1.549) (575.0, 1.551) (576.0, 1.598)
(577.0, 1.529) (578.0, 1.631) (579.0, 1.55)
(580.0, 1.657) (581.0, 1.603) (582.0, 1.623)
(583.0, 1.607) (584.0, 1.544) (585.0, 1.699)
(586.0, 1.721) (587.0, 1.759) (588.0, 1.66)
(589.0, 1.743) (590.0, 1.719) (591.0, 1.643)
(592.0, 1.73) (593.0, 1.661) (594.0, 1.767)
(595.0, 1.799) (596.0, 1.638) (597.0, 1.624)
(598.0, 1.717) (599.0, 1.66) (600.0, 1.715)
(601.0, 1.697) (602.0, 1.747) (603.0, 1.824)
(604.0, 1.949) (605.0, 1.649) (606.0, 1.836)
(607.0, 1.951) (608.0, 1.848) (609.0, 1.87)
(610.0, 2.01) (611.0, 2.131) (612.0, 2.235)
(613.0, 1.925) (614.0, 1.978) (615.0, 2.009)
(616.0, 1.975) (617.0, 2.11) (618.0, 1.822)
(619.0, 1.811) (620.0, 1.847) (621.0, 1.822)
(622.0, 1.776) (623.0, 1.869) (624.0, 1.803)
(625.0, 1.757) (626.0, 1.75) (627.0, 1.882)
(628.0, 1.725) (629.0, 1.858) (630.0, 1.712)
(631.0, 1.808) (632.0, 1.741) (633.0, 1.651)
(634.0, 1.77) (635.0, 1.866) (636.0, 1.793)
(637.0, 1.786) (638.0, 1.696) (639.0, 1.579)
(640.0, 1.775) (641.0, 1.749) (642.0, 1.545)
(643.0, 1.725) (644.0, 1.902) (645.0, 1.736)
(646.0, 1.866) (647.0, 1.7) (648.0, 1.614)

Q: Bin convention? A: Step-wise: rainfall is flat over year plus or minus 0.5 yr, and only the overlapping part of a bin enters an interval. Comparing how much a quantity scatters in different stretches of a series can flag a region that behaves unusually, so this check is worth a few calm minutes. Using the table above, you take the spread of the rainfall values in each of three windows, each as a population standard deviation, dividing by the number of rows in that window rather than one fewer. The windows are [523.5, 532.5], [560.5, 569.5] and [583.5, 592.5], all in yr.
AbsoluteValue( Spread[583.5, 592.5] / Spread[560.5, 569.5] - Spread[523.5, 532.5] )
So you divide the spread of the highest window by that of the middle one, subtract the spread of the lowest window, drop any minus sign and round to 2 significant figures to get 0.81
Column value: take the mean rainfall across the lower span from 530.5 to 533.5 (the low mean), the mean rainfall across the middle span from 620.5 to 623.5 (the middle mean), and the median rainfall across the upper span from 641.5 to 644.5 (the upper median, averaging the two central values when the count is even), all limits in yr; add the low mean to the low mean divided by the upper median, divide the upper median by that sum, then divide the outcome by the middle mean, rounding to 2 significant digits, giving 0.38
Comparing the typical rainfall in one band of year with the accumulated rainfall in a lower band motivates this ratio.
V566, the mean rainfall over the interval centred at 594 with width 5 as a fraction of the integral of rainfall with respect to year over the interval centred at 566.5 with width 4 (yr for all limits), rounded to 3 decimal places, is 0.273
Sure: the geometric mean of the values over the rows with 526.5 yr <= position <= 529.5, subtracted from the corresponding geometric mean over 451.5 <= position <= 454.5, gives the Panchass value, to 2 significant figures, -0.21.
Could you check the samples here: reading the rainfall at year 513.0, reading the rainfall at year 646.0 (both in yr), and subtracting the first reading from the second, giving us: 0.36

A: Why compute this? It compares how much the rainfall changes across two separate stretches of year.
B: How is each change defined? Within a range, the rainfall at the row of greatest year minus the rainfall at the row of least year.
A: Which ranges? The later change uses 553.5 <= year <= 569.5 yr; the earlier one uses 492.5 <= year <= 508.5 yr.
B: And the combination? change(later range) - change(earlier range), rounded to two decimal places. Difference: -0.09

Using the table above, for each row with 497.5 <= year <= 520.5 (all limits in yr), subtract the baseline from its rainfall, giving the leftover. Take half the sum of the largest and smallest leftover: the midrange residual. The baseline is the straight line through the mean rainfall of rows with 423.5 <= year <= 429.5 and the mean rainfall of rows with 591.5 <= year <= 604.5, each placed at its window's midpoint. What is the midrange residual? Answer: -0.05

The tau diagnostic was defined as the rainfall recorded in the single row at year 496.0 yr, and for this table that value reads 1.364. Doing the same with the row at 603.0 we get 1.824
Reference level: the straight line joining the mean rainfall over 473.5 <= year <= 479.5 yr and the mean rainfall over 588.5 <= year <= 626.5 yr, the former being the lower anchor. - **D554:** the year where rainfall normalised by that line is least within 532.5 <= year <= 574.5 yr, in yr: 570.0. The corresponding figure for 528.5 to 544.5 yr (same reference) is 544.0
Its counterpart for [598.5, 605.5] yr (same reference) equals 605.0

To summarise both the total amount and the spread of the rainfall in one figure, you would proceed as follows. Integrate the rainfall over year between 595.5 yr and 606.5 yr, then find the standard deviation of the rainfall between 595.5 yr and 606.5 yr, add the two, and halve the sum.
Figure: 10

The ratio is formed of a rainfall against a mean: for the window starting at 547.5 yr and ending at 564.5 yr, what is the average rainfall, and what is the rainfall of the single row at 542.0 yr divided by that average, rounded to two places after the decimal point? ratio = 0.95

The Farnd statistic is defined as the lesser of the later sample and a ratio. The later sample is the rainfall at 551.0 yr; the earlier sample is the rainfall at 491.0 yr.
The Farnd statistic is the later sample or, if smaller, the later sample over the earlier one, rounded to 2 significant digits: 0.91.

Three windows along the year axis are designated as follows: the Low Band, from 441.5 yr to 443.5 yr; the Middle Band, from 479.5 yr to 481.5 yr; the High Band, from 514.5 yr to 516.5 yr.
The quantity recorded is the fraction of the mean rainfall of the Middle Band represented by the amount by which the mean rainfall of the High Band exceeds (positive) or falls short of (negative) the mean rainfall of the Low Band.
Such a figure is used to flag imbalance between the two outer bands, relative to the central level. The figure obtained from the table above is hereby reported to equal 0.13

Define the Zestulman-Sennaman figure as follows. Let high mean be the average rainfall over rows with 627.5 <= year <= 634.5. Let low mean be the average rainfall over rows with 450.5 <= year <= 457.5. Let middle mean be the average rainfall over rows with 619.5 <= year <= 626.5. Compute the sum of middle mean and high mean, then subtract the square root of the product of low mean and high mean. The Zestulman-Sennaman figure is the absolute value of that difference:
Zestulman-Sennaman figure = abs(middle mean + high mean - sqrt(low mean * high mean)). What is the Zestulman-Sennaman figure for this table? 2.00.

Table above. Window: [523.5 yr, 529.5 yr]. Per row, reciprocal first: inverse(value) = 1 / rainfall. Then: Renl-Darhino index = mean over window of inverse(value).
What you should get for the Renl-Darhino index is 0.633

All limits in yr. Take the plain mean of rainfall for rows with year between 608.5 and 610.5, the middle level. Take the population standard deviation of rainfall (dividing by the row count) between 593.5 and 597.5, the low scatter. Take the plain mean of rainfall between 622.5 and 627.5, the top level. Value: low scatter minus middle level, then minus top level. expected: -3.68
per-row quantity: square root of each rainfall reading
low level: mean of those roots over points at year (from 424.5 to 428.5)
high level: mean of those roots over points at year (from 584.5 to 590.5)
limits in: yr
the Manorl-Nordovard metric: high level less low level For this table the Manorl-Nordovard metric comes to 0.13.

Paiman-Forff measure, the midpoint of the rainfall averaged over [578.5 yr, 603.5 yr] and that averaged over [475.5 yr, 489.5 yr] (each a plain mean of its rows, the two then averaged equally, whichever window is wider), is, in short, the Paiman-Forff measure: 1.63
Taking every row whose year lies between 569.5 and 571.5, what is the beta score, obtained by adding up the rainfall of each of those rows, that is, 2.99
